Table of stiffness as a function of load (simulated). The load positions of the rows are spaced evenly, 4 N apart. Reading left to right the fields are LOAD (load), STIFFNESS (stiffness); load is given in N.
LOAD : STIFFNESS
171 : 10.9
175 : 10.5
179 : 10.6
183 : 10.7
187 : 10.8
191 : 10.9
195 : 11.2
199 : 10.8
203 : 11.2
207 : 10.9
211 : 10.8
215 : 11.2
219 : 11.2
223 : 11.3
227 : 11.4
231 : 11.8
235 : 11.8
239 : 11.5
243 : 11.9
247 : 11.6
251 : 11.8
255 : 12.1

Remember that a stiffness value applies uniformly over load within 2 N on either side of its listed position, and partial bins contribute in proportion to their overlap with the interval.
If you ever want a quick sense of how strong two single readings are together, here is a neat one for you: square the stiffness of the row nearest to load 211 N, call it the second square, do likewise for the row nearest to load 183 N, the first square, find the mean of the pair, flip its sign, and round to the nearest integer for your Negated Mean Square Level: -116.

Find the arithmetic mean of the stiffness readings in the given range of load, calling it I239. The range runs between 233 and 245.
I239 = 11.7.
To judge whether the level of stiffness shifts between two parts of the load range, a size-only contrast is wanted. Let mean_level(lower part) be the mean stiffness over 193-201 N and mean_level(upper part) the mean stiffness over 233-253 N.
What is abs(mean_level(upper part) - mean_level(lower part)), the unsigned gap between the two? 0.72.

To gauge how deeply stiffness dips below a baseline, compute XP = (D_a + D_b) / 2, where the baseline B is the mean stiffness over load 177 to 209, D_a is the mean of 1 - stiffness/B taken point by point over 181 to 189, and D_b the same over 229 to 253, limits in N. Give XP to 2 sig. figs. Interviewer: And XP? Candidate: -0.033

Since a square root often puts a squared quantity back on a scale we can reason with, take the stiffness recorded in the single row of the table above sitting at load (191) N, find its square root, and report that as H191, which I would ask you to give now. 3.30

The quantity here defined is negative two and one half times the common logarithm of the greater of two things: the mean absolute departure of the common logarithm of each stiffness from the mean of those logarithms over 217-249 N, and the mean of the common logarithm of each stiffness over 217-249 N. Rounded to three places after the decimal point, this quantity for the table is -0.066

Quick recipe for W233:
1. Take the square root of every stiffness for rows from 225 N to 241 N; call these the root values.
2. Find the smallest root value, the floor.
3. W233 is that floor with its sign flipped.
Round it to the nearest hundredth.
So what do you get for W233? -3.38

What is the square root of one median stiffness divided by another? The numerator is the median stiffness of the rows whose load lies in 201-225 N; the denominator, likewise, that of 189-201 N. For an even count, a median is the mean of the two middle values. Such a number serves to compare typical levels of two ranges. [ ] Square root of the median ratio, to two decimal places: 1.01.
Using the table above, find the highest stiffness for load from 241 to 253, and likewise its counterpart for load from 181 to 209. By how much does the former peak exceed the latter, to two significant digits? 0.70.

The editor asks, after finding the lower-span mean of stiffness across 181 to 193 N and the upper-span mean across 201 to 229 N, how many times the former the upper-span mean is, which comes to 1.03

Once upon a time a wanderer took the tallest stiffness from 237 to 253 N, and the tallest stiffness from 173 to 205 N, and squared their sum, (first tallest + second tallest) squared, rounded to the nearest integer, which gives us 534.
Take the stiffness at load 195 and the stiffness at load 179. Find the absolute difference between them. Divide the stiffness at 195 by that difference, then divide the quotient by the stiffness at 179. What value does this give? 1.8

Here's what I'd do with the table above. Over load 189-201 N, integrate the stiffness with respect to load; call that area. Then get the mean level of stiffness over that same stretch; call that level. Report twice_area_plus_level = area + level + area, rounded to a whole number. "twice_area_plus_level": 274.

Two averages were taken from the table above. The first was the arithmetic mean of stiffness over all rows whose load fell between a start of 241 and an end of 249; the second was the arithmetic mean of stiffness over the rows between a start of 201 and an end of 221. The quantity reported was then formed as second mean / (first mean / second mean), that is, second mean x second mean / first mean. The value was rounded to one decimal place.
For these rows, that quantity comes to 10.4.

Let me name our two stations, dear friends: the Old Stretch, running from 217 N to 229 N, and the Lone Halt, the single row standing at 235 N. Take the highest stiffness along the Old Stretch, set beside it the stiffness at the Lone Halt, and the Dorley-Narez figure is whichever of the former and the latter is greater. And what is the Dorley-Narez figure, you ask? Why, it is 11.8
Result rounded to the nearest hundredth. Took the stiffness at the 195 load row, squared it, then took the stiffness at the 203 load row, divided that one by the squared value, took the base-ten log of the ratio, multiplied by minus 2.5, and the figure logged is 2.62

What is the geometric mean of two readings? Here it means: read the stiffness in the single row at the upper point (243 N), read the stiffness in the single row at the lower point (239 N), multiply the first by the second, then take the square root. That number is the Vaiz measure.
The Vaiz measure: 11.7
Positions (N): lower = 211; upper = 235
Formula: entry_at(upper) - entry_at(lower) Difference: 1.0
